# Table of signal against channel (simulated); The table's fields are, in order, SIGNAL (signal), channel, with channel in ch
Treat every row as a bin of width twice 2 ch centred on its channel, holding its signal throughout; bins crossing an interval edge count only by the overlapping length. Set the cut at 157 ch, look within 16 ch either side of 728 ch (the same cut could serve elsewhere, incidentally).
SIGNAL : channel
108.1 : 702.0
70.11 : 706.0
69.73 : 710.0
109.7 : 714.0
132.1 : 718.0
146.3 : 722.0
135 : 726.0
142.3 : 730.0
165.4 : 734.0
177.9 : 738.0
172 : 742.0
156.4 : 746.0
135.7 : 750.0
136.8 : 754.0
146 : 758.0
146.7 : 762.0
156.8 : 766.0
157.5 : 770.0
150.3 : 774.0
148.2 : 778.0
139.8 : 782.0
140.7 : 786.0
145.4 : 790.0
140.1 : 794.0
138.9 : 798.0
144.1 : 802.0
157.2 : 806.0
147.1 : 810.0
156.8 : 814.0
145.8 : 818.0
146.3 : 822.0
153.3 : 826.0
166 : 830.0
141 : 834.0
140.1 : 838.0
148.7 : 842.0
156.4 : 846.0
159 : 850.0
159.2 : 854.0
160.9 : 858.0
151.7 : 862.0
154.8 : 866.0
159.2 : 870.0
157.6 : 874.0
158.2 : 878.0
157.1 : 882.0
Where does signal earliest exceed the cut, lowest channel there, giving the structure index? 734.0 ch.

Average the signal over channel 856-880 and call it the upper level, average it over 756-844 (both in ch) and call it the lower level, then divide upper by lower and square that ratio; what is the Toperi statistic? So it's 1.13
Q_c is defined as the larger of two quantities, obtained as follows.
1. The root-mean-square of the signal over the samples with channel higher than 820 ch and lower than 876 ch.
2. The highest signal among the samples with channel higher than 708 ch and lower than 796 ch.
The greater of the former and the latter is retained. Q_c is 178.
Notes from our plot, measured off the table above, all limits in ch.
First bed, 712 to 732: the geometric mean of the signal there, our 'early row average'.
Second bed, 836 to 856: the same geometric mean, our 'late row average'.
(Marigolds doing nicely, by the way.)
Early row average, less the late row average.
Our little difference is -20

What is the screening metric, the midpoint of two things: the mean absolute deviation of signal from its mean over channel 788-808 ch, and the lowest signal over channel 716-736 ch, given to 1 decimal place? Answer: 68.5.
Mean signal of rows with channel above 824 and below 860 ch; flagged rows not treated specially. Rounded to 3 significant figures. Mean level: 154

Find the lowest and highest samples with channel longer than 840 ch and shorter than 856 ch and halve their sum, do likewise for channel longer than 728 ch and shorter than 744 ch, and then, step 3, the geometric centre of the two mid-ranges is 157.0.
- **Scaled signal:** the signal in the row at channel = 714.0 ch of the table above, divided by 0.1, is 1097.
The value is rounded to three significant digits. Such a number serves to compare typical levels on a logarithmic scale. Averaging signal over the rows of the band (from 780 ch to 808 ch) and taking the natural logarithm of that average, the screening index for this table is 4.97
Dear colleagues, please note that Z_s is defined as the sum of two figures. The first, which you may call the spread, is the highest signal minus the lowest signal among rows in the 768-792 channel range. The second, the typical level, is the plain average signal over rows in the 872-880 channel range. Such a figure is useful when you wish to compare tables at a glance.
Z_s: 176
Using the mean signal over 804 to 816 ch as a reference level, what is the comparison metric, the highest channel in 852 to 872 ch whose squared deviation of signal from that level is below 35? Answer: 870.0 ch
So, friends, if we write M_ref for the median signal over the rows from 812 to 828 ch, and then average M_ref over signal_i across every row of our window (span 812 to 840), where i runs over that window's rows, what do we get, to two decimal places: 1.00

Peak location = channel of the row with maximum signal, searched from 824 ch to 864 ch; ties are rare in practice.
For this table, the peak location 830.0 ch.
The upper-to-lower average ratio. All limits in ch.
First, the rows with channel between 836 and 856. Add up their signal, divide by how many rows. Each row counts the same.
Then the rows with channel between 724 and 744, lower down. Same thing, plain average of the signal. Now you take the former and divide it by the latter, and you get 0.96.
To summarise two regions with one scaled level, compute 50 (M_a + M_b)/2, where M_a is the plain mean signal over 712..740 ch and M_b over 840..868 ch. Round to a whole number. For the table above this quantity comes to 7498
